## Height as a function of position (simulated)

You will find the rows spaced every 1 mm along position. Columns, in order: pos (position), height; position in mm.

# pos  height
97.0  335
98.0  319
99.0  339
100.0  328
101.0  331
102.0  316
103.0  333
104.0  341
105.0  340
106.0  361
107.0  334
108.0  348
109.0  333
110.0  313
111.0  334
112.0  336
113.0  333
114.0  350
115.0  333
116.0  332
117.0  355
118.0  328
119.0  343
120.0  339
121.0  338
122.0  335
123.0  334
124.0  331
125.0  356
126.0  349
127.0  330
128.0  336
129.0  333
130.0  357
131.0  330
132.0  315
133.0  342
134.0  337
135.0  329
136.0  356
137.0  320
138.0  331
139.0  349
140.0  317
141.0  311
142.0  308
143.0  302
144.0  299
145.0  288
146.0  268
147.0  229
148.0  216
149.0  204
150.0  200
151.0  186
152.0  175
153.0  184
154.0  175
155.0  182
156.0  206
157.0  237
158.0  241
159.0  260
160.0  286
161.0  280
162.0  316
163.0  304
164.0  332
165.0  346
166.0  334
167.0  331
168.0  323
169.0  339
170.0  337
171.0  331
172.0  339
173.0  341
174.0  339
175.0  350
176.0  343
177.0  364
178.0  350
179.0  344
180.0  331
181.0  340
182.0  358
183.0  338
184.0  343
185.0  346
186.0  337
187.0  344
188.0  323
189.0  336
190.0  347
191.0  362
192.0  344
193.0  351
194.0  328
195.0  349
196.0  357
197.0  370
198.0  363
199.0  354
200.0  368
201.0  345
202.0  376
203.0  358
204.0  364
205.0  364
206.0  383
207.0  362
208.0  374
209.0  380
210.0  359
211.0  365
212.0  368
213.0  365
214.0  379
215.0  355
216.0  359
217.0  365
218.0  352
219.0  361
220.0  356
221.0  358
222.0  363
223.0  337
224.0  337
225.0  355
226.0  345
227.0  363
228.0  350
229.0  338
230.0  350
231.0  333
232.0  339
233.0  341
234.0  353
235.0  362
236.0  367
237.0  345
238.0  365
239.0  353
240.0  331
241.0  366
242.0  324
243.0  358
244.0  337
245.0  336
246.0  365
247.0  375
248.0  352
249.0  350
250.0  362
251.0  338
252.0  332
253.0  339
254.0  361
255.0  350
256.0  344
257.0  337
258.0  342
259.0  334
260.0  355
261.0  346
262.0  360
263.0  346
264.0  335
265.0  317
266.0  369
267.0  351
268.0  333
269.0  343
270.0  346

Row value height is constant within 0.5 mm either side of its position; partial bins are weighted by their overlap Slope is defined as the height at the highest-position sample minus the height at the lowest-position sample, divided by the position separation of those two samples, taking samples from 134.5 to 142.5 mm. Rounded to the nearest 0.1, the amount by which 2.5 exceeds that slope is 5.5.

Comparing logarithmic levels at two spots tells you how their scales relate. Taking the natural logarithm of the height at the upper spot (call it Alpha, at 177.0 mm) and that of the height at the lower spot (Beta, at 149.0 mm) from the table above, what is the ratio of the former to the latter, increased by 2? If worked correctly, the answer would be 3.109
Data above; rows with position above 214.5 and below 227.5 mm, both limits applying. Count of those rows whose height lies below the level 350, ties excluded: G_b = 3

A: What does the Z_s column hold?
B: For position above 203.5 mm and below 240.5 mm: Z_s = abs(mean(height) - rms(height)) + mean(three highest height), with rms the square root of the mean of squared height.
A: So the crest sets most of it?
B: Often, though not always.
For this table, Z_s 381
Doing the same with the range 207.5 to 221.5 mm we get 378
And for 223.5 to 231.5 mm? 356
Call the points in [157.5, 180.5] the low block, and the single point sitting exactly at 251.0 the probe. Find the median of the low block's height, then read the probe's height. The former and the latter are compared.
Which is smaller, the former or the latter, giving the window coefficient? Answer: 334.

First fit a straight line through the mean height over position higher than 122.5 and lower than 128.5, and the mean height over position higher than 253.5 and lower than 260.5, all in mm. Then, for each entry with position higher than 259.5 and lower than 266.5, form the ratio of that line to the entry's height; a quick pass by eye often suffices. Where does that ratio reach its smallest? 266.0 mm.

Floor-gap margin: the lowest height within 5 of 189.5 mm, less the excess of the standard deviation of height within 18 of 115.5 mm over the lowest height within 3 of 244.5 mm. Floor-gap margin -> 636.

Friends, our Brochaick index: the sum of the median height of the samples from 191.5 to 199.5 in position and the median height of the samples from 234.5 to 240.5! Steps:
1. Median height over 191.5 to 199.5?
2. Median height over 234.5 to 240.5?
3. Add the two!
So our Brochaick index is 710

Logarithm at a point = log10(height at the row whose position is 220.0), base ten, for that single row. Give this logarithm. 2.551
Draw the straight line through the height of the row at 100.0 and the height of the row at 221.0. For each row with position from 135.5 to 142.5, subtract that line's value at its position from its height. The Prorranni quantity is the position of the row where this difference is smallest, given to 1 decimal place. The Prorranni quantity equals 142.0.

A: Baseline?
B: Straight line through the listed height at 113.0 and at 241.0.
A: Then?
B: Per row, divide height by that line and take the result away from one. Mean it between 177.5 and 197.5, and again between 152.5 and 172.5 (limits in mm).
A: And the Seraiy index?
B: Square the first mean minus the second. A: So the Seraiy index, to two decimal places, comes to 0.02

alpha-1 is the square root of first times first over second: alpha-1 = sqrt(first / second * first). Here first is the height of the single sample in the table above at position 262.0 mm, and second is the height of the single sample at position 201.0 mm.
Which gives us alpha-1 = 19.4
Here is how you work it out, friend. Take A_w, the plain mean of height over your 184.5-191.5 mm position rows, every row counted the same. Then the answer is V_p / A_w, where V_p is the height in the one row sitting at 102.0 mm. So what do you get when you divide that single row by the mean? 0.92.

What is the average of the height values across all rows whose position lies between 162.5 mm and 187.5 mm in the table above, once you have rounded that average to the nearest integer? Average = 339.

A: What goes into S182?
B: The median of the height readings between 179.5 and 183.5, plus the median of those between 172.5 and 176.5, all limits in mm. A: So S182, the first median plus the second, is 681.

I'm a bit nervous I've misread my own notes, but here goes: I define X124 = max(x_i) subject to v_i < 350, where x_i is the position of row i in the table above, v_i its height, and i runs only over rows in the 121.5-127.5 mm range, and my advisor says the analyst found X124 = 127.0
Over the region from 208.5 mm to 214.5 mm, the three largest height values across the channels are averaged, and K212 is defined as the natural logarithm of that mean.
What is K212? 5.93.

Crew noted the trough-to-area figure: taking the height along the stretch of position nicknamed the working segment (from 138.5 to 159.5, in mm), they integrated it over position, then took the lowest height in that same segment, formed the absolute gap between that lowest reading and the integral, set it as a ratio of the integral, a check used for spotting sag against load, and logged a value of 0.966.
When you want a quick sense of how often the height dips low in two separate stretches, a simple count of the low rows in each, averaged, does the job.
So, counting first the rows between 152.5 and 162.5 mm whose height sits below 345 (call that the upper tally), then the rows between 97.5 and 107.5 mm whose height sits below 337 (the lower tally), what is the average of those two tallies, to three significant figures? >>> 8.00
